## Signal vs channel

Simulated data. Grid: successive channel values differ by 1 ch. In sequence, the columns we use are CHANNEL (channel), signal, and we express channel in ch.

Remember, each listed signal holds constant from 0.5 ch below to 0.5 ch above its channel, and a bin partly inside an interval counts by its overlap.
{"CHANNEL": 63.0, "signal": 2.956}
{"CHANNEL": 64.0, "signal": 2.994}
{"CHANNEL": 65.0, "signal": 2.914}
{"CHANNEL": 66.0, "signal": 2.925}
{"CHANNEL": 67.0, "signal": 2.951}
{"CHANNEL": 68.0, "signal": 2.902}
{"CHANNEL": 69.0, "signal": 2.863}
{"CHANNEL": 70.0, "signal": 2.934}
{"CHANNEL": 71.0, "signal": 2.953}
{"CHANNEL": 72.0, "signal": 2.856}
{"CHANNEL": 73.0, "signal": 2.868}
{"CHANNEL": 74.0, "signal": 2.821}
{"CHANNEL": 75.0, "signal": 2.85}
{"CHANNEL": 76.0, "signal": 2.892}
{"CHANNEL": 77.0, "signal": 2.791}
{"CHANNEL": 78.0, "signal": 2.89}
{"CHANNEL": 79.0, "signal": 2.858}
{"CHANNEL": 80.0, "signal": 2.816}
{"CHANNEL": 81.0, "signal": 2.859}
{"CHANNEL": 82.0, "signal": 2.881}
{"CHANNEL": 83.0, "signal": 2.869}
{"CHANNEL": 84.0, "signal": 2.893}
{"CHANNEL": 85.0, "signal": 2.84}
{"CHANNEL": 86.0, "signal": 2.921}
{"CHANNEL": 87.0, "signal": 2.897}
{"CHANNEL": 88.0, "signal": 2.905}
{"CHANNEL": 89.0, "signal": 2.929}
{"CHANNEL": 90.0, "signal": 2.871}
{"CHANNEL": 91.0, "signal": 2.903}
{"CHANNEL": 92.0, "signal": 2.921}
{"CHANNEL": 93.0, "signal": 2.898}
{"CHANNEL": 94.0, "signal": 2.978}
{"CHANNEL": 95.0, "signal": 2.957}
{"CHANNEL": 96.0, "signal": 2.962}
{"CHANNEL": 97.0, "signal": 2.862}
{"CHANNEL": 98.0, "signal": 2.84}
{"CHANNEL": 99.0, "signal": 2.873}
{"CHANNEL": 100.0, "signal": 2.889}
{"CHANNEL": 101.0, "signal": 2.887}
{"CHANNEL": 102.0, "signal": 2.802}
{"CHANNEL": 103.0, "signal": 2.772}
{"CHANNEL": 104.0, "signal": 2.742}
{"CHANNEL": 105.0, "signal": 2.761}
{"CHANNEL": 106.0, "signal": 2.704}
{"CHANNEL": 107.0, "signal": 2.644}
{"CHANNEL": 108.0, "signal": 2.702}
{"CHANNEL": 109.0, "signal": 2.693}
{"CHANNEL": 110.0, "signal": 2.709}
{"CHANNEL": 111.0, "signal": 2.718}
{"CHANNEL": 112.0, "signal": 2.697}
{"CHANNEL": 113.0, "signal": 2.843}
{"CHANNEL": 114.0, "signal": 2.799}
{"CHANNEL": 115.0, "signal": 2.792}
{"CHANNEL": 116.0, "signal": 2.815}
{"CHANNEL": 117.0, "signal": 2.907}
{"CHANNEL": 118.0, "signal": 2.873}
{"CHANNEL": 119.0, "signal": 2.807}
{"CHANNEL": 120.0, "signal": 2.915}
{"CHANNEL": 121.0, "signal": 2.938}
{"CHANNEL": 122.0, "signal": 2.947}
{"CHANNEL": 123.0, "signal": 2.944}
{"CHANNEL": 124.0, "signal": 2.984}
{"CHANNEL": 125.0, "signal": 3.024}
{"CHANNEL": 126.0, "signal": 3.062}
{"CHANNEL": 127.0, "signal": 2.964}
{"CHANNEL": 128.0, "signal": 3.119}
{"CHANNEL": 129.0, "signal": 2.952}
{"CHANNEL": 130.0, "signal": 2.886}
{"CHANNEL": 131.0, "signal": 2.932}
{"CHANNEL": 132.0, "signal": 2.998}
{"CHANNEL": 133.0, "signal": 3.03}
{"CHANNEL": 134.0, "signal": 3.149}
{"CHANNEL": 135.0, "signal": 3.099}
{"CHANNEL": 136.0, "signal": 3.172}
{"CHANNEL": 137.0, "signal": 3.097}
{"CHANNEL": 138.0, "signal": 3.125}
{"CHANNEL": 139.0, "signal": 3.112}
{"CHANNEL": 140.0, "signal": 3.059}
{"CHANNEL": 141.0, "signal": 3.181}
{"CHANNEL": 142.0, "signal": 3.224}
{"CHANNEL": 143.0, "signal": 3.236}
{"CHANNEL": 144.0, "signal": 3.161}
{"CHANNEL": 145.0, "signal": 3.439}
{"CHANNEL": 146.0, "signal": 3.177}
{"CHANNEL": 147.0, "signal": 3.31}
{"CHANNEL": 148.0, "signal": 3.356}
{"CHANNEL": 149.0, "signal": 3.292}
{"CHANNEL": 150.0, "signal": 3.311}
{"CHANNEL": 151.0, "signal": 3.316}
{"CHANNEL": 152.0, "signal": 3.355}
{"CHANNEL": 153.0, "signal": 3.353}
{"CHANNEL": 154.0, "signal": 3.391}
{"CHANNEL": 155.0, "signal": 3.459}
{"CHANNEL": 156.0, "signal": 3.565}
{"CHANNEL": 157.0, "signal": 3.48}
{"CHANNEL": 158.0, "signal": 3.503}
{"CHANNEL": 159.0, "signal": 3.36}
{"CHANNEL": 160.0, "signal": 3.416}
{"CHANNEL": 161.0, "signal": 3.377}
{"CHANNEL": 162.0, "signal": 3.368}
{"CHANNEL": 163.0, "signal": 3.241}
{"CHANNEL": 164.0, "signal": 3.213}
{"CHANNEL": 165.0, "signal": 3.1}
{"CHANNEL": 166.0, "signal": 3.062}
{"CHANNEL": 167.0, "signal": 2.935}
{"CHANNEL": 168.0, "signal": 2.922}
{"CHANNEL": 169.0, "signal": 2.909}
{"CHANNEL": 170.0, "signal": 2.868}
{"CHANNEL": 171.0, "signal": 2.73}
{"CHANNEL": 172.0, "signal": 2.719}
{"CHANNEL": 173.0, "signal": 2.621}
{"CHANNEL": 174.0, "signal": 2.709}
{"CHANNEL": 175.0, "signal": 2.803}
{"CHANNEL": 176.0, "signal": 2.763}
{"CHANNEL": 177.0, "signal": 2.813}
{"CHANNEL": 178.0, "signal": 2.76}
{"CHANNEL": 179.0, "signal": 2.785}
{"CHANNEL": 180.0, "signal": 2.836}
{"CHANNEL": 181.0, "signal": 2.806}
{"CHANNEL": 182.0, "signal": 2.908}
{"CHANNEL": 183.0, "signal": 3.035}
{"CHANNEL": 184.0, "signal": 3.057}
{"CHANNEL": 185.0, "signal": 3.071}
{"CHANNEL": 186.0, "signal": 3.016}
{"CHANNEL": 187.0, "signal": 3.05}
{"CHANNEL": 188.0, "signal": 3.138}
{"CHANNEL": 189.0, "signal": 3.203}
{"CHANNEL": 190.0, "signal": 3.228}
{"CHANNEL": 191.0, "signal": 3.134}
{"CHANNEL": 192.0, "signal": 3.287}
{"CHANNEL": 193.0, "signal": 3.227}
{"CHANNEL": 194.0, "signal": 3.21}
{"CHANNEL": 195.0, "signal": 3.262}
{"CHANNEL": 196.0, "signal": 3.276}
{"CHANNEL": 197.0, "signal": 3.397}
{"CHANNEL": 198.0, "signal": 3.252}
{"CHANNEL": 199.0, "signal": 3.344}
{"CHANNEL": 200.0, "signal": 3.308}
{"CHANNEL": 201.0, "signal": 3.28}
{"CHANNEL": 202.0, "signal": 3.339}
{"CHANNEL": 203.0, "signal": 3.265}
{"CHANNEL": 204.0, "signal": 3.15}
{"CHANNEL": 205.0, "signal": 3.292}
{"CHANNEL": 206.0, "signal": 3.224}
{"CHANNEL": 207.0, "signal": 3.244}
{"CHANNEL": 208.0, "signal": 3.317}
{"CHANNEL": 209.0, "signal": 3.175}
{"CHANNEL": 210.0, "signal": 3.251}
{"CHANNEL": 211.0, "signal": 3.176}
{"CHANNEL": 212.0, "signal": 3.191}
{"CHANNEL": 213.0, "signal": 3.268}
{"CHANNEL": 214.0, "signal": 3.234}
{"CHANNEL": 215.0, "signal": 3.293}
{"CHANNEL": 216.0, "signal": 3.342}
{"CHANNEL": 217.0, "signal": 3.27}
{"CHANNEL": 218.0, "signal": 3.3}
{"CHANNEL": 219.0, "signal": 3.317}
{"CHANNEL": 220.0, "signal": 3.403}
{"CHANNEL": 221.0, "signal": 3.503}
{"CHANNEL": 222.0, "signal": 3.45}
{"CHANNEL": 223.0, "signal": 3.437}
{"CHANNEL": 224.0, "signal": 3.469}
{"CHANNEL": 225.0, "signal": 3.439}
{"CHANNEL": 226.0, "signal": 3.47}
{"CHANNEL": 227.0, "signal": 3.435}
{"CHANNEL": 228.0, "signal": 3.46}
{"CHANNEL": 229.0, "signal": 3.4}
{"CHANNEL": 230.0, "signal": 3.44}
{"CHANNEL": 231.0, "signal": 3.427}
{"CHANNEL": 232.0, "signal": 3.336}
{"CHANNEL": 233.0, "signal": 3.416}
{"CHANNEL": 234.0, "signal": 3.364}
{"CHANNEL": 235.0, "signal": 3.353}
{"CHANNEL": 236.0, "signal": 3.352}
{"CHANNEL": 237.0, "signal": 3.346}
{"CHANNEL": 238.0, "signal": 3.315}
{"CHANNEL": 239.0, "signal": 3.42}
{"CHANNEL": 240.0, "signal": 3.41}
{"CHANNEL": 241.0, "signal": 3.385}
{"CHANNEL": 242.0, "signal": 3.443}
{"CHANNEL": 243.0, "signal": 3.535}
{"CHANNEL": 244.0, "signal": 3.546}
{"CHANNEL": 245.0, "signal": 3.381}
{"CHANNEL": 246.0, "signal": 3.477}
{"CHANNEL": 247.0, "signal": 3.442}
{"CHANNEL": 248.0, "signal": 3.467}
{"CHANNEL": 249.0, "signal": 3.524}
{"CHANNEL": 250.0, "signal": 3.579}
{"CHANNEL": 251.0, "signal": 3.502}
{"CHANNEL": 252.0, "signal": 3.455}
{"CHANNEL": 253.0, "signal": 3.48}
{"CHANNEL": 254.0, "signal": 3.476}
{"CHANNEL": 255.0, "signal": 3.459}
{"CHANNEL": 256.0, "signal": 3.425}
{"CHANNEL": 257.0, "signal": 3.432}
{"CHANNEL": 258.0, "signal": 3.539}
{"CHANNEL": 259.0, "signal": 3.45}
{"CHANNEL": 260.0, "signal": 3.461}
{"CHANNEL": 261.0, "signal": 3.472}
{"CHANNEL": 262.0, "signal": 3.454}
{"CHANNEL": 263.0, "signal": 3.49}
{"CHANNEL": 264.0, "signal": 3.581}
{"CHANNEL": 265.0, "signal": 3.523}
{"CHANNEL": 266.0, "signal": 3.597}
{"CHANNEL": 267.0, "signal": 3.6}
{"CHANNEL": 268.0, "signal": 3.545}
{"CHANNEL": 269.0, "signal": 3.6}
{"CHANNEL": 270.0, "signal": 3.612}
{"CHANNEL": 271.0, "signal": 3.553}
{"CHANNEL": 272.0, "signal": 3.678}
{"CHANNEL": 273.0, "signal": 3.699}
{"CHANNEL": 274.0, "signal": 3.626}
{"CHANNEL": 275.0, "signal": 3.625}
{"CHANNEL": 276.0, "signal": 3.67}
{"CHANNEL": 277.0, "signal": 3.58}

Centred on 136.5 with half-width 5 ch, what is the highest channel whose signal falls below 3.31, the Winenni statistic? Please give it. 141.0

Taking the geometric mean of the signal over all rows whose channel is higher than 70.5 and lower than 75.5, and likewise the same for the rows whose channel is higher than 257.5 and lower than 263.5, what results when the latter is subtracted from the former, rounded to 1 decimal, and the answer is -0.6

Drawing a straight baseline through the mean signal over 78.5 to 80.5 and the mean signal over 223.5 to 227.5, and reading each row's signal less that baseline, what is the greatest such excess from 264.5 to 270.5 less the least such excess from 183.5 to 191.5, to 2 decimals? 0.24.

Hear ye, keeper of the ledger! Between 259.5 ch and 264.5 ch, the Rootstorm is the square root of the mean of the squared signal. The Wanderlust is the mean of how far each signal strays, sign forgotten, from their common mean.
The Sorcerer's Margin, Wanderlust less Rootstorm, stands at -3.46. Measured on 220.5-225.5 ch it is -3.44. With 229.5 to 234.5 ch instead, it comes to -3.36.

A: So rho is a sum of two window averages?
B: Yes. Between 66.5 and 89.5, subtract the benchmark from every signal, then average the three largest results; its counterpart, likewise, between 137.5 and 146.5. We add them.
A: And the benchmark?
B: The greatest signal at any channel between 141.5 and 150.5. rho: -0.6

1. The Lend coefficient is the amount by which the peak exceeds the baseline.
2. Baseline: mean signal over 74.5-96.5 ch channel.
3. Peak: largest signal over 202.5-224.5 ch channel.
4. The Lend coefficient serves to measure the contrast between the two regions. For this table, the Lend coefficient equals 0.61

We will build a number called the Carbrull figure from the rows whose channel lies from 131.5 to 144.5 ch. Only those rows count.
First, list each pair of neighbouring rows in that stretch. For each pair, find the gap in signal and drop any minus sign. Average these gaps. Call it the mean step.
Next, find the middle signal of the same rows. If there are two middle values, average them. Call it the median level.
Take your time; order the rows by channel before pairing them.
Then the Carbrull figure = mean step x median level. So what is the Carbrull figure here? 0.181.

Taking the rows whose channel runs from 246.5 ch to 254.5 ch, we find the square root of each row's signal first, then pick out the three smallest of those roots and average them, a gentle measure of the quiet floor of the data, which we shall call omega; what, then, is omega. 1.86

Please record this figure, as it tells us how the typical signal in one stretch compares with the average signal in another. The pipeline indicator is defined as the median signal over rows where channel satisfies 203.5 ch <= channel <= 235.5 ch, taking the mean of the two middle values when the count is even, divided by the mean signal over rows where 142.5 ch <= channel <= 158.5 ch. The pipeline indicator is 0.99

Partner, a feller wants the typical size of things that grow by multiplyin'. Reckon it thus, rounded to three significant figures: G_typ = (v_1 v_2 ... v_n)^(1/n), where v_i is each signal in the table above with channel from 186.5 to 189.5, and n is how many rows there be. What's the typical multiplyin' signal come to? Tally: 3.13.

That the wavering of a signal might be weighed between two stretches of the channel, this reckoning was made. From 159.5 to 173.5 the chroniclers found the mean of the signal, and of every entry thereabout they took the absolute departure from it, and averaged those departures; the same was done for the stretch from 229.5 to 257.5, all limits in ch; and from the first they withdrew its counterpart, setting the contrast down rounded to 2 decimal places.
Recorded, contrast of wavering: 0.17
